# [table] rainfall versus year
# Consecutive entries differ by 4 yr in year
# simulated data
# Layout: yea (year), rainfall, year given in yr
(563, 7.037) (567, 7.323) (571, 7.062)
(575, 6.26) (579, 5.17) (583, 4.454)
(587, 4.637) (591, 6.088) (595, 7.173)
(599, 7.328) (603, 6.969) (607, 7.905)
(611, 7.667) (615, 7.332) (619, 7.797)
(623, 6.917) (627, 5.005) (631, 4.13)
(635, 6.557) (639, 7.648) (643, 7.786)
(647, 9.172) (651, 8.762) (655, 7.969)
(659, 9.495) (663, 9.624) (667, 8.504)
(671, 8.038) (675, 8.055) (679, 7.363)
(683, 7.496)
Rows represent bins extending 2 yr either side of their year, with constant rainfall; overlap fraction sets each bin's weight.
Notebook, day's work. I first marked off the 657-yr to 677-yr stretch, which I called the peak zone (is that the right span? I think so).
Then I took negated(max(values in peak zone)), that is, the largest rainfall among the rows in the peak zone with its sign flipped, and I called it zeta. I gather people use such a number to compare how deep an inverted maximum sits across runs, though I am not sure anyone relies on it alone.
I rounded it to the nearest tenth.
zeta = -9.6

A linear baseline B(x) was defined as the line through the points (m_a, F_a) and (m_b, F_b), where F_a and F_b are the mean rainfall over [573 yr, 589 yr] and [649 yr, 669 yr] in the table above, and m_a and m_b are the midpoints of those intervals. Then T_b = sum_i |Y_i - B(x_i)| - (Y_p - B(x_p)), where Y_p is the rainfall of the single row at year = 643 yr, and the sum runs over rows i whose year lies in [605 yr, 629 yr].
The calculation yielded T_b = 6.9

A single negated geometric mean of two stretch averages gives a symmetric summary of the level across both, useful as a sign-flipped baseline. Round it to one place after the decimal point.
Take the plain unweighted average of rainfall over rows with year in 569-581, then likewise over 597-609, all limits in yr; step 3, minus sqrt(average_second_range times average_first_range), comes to -6.8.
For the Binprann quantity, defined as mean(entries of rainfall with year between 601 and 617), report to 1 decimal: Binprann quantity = 7.5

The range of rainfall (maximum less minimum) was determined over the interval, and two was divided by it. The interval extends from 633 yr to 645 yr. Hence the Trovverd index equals 1.6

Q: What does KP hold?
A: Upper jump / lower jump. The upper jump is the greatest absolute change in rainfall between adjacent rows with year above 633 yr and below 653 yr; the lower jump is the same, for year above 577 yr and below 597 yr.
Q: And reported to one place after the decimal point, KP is 1.0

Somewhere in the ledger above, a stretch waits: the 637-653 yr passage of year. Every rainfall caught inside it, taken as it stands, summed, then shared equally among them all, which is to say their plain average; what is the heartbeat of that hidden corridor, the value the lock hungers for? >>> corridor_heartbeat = 8.3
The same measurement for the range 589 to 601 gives 6.9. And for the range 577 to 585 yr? 4.8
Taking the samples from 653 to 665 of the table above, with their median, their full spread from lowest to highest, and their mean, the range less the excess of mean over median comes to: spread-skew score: 2.1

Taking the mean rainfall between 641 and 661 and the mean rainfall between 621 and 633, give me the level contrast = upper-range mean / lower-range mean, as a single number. 1.6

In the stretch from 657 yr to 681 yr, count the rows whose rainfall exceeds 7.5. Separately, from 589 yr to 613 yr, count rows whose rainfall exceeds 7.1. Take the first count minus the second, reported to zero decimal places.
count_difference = 1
